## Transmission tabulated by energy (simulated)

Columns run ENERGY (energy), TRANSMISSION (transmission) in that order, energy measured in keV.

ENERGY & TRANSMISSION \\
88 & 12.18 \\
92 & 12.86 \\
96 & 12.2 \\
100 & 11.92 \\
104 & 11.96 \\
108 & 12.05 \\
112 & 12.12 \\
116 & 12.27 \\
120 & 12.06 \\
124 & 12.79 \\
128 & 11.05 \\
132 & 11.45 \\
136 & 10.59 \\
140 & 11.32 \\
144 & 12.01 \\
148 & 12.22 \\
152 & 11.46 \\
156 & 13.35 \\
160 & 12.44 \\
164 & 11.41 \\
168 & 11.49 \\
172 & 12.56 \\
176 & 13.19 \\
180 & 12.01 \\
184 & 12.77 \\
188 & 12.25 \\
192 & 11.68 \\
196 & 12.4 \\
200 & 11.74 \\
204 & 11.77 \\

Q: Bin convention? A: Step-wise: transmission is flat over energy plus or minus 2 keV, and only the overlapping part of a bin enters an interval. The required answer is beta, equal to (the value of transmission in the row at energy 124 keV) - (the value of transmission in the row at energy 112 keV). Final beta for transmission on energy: 0.7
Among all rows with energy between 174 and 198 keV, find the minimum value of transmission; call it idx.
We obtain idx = 11.68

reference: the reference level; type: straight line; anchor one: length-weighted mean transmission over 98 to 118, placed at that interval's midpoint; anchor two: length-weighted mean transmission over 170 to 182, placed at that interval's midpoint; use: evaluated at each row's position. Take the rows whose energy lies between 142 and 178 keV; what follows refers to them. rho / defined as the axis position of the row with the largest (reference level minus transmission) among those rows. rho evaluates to 164 keV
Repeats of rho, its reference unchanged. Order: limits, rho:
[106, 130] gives 128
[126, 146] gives 136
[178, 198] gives 192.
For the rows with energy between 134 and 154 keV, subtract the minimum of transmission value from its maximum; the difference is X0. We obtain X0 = 1.63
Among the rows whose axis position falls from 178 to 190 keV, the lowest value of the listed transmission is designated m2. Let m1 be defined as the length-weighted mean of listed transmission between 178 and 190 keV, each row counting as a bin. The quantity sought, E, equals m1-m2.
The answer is 0.33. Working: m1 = 12.3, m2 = 12.01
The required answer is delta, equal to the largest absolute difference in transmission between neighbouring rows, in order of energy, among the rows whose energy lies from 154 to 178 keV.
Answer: 1.07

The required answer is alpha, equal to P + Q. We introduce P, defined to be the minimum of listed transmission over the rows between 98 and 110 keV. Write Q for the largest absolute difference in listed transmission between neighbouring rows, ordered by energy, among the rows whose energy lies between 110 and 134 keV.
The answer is 13.7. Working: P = 11.92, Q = 1.7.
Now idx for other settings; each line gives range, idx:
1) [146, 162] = 11.46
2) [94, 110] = 11.92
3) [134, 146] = 10.59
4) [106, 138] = 10.59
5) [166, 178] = 11.49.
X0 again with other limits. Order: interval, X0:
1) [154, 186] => 1.94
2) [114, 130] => 1.74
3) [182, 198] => 1.09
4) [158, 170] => 1.03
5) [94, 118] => 0.35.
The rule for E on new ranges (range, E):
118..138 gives 1.00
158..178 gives 0.81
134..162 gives 1.32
